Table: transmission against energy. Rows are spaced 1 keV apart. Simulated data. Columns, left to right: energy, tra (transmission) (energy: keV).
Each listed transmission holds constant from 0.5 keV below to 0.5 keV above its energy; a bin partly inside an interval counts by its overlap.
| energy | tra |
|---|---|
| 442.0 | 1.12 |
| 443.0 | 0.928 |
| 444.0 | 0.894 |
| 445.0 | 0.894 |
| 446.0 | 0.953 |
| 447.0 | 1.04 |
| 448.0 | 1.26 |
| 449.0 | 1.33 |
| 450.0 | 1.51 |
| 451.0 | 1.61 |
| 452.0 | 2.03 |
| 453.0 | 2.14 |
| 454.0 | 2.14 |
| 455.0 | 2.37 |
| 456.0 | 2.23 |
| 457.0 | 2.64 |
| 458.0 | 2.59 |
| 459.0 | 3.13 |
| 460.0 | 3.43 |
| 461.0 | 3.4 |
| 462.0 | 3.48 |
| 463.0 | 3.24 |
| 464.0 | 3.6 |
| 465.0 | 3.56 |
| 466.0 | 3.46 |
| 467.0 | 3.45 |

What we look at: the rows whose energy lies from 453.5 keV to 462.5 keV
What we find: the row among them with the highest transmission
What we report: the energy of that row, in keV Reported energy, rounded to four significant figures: 462.0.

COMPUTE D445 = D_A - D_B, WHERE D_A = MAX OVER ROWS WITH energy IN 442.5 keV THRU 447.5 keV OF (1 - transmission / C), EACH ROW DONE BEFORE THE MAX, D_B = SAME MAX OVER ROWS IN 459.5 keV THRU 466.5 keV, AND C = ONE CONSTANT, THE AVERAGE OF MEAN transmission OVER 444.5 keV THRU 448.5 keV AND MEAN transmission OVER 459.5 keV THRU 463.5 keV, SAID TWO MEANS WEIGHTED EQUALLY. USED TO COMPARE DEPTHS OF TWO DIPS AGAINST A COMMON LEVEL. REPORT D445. 1.1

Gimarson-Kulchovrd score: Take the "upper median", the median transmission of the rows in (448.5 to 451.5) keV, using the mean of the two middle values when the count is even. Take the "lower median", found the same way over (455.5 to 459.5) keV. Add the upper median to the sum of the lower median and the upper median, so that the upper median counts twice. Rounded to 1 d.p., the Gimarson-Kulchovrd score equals 5.6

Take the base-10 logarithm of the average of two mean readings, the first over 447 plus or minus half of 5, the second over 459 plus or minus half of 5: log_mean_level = 0.32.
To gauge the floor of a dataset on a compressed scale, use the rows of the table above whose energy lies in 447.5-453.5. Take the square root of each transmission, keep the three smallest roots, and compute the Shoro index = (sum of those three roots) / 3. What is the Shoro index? 1.17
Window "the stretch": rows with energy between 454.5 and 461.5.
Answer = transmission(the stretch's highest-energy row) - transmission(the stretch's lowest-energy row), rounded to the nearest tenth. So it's 1.0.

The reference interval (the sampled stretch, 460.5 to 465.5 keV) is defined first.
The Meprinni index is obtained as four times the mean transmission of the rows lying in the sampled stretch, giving 13.8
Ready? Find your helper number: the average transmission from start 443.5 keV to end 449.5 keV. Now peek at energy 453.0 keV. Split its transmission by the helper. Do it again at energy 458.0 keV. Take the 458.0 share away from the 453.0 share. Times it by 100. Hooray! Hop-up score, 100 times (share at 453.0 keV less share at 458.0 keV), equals -42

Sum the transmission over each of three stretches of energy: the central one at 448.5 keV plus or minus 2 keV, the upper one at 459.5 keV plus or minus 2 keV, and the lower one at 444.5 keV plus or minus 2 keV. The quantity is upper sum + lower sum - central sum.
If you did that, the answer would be 11.1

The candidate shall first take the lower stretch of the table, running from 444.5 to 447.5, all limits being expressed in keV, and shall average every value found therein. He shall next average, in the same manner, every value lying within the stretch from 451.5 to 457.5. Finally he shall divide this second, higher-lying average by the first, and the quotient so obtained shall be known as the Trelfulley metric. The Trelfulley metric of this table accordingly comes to 2.3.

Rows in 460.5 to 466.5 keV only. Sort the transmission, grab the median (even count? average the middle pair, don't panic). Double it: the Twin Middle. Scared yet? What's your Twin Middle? 6.9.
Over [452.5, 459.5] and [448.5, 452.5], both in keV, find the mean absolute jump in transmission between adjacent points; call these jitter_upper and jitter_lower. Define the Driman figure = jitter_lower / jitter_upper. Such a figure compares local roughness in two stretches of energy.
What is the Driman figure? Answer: 1.02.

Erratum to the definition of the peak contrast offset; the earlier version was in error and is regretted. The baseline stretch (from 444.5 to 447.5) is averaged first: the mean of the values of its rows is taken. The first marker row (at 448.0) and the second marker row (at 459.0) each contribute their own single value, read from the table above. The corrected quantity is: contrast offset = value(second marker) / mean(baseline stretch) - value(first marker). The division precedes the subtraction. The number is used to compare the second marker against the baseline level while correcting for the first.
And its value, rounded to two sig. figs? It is 2.0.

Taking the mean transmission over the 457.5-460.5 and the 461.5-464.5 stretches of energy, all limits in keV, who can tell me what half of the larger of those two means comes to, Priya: 1.7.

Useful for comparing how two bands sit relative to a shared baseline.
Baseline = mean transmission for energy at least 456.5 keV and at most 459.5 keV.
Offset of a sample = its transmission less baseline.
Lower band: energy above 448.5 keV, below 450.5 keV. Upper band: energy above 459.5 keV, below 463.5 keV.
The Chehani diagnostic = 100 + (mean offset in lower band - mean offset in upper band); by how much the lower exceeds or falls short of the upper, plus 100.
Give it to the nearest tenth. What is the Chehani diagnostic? 98.0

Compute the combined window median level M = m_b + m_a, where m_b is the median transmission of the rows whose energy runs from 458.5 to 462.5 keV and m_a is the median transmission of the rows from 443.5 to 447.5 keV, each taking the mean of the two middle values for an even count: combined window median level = 4.3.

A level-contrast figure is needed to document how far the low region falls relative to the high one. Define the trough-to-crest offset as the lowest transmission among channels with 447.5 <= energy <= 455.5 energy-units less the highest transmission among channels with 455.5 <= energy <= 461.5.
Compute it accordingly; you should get -2.2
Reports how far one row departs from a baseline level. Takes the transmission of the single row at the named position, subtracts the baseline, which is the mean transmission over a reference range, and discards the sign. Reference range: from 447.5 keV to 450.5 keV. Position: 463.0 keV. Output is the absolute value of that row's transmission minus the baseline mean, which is 1.9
